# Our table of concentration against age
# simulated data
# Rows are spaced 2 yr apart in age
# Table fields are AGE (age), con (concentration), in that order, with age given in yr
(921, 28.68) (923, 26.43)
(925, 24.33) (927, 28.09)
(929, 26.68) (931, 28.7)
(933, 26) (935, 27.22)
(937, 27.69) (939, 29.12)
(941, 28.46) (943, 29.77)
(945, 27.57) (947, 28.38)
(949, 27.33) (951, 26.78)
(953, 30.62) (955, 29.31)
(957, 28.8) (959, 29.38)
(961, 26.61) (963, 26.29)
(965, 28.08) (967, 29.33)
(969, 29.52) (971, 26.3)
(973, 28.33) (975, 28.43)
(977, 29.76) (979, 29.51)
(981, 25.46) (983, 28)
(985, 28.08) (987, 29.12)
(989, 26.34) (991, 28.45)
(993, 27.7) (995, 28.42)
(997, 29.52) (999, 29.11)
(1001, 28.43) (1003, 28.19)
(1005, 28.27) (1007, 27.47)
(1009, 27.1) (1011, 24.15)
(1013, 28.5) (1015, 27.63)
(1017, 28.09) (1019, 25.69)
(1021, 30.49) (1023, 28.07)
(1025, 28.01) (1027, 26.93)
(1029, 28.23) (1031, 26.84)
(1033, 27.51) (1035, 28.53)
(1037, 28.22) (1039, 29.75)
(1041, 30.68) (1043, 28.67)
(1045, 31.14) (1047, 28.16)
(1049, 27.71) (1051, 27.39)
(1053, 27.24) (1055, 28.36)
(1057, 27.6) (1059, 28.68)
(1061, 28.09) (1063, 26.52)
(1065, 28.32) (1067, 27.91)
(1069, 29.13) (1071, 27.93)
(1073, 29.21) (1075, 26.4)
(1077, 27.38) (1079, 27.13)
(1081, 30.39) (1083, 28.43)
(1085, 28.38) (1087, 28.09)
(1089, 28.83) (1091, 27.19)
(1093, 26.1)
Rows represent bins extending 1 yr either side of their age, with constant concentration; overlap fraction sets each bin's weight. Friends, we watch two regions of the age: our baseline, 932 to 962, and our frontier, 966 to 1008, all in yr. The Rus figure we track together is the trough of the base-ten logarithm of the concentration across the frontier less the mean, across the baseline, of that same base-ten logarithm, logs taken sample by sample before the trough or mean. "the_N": -0.044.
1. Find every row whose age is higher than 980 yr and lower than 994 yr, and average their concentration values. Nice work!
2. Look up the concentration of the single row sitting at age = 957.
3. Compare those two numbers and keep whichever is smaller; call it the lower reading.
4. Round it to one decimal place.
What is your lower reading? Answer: 27.6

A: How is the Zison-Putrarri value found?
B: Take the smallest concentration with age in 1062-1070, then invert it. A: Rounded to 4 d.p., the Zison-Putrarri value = 0.0377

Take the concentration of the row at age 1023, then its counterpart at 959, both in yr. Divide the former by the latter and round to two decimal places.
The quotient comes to 0.96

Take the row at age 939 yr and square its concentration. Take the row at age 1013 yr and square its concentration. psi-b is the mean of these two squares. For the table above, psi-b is 830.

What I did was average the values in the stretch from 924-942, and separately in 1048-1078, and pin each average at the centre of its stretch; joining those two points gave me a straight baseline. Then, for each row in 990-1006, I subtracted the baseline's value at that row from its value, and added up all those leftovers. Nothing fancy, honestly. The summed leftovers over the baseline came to 7.2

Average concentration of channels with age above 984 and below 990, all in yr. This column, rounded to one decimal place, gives 27.8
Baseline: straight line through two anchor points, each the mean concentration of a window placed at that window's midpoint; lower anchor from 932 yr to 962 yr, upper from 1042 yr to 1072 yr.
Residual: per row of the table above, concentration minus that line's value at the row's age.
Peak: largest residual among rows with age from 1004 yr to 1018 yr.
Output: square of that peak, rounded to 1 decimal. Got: 0.1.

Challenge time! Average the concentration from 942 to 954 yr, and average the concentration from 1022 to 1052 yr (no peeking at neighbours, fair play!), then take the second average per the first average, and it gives 1.00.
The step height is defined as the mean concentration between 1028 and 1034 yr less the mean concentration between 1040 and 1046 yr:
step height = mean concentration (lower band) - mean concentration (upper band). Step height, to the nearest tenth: -2.6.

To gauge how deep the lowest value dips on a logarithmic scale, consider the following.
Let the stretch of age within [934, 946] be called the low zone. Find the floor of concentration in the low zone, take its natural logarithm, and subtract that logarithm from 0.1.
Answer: -3.20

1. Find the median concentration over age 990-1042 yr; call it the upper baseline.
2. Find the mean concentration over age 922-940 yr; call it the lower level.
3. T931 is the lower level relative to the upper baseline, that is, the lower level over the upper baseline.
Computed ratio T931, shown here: 0.96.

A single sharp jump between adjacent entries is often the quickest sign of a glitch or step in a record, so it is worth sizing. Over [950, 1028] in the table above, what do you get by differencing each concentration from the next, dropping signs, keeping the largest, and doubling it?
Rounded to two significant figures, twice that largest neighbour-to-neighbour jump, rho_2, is 9.6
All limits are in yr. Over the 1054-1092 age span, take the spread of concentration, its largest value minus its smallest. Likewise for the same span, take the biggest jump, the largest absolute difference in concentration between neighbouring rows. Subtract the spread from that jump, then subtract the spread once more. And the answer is -4.7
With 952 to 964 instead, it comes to -5.9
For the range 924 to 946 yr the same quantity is -7.1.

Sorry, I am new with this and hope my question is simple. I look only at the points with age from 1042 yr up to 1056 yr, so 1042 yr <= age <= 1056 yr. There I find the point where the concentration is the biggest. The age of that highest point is 1045 yr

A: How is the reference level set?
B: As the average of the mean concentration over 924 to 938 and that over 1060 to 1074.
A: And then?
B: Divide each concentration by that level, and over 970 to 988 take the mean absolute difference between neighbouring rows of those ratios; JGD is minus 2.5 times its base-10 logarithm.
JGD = 3.2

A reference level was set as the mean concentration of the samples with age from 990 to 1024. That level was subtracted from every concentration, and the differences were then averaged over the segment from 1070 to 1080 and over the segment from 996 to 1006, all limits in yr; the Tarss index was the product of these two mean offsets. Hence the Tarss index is -0.26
